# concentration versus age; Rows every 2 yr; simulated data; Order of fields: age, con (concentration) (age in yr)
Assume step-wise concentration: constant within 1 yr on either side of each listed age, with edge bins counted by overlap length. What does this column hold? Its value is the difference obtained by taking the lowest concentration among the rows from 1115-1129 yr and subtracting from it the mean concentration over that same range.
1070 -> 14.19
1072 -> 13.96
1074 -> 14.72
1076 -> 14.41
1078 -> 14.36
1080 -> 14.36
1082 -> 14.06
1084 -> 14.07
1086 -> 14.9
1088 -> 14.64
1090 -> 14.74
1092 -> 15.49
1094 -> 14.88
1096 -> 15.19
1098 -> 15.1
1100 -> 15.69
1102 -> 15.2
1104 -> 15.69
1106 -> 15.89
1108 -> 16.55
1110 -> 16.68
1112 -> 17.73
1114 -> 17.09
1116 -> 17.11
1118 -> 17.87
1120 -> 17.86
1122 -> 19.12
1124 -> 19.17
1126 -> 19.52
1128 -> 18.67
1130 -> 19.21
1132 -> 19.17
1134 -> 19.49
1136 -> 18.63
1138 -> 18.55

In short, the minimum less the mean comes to -1.4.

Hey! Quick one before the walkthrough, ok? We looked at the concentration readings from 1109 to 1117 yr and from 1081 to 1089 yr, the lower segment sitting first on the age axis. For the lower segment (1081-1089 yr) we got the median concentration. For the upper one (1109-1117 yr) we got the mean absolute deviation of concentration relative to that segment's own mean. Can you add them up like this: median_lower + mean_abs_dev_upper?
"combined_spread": 14.6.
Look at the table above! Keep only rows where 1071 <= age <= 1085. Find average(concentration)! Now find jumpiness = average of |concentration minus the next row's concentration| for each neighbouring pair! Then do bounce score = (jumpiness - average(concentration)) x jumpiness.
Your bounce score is -3.3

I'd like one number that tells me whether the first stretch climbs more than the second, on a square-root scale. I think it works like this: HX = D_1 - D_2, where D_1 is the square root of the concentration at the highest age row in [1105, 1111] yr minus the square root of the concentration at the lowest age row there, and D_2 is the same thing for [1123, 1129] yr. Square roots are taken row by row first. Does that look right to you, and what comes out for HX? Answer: 0.16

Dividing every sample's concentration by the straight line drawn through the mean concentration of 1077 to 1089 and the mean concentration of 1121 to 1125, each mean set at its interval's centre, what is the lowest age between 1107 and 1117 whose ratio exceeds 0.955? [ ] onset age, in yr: 1112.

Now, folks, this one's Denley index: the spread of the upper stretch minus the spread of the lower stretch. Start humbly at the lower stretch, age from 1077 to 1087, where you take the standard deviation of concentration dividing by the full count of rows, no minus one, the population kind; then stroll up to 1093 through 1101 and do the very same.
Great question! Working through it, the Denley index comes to 0.0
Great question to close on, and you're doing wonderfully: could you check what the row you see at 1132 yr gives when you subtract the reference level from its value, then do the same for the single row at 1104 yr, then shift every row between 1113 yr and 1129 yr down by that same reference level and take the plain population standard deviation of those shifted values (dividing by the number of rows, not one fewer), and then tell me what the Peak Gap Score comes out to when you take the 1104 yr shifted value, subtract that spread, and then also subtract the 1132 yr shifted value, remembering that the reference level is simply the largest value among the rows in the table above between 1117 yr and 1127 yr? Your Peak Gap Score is -4.4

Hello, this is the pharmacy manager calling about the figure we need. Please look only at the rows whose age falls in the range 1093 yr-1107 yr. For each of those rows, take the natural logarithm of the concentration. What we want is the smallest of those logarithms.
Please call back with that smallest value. 2.70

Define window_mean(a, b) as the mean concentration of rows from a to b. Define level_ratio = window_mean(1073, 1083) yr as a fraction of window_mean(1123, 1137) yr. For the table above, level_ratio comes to 0.752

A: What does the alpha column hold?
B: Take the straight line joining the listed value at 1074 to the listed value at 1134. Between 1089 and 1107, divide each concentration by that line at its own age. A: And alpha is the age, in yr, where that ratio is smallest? 1102 yr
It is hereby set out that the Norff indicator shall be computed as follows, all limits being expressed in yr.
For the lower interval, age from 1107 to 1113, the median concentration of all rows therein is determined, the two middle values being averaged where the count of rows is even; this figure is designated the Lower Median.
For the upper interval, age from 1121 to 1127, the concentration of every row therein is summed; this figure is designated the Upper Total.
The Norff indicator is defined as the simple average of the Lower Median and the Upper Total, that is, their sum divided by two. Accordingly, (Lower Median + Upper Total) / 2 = 37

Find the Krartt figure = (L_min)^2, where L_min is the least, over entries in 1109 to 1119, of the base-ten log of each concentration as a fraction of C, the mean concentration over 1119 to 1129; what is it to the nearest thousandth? 0.003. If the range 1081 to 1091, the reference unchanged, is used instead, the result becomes 0.016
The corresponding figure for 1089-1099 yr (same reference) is 0.011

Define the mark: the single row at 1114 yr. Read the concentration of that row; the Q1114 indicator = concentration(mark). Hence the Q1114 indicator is 17.09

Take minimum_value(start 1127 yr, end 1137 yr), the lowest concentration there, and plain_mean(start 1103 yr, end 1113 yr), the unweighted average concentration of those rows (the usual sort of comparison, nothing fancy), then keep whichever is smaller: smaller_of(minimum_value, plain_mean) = 16.5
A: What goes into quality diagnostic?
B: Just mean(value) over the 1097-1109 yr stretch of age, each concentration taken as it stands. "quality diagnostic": 15.7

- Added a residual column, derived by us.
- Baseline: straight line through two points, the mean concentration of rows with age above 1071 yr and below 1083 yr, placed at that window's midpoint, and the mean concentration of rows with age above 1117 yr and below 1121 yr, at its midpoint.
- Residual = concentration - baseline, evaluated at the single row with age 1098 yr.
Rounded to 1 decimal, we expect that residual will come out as -1.0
